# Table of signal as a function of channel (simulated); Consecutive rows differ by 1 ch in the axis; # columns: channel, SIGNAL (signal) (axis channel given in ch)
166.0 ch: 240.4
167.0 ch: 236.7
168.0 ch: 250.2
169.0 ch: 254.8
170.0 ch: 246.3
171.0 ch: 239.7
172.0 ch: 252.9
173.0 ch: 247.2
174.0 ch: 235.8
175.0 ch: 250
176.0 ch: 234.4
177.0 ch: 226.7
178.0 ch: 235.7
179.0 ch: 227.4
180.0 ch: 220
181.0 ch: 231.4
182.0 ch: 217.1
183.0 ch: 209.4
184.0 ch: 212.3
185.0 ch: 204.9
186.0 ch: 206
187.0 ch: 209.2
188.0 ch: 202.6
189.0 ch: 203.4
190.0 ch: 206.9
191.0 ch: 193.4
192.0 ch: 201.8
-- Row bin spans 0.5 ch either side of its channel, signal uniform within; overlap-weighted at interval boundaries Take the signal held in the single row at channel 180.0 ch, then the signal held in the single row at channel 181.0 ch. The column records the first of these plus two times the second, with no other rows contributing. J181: 683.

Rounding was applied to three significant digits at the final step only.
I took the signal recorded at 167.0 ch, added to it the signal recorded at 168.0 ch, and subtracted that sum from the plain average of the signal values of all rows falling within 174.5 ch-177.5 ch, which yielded -250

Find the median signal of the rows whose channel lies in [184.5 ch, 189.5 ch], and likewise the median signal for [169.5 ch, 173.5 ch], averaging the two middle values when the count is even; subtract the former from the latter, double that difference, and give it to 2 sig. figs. 84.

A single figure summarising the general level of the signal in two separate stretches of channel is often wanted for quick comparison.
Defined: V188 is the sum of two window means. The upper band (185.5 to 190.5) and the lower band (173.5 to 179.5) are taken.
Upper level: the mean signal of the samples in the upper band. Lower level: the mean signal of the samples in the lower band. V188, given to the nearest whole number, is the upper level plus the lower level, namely 441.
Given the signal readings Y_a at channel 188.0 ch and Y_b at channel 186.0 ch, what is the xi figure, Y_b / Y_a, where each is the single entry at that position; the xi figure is 1.02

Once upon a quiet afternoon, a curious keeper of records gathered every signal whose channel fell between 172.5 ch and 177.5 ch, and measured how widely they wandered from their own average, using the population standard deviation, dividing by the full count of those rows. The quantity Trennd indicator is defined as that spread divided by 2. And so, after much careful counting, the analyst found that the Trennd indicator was 4.3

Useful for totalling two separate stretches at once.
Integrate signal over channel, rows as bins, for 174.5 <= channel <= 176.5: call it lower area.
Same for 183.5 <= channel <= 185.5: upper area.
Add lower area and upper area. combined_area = 902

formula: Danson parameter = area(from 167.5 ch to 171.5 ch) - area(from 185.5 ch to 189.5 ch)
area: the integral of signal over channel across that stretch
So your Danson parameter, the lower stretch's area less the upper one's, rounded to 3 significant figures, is 170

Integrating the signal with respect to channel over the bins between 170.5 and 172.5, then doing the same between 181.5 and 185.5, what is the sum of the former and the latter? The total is 1336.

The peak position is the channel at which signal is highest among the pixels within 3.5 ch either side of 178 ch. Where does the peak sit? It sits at 175.0 ch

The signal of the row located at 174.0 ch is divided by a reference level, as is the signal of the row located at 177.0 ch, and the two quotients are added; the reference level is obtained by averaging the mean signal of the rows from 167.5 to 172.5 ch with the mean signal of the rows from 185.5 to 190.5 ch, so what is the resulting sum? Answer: 2.04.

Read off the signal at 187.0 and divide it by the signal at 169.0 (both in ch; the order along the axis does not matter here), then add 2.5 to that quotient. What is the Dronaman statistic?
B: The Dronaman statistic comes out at 3.32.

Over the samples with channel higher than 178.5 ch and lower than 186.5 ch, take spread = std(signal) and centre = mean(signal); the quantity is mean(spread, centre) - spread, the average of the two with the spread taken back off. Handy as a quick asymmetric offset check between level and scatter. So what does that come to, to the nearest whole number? 103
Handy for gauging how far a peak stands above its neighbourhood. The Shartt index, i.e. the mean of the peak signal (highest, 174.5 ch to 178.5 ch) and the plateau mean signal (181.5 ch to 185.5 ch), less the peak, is -19.5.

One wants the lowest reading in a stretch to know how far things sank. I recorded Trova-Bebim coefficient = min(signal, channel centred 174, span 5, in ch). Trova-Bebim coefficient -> 234.4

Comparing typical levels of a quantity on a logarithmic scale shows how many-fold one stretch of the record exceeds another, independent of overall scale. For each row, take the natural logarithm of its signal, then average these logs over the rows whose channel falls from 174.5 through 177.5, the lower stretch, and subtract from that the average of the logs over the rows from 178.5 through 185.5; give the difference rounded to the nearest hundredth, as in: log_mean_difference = 0.09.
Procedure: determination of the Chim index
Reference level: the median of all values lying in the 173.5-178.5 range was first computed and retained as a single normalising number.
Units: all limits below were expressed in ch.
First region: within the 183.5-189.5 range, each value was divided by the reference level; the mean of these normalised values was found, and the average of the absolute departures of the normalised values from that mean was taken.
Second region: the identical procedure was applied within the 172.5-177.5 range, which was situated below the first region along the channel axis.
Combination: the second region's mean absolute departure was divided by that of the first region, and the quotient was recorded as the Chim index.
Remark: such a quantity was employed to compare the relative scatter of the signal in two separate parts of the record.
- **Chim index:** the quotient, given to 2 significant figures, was 2.7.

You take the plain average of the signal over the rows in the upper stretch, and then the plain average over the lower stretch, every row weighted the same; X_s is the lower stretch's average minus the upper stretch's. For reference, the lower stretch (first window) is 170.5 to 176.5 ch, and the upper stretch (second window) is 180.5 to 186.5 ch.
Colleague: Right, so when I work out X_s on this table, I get 30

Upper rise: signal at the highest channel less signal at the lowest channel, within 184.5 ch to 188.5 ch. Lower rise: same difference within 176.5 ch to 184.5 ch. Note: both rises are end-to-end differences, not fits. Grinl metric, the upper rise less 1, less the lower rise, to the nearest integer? 11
